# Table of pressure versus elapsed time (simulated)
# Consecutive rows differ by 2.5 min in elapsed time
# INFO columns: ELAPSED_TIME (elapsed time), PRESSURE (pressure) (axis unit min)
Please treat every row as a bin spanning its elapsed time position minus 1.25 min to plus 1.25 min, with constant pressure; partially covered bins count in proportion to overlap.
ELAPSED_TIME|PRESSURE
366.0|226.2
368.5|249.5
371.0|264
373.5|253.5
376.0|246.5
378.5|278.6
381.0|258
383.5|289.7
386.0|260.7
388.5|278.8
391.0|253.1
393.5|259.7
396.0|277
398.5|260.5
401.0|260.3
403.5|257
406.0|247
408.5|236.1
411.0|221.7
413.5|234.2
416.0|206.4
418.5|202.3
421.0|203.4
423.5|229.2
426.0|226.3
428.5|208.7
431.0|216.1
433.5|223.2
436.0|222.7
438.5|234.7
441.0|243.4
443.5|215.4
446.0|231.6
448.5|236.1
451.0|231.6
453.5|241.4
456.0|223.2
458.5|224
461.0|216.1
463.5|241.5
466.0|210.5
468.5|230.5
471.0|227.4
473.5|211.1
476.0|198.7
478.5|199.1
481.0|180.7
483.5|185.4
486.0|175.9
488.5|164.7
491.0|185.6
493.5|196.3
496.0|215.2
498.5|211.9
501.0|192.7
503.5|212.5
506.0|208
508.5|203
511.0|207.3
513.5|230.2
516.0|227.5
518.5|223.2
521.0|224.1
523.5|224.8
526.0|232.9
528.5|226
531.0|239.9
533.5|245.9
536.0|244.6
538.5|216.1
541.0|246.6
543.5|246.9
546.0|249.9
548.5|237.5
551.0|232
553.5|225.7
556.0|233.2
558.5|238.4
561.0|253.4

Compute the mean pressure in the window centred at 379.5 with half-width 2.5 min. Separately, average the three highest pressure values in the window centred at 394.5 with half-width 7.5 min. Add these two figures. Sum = 540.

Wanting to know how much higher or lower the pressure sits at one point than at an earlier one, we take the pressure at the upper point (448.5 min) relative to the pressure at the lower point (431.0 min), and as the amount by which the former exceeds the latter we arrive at 20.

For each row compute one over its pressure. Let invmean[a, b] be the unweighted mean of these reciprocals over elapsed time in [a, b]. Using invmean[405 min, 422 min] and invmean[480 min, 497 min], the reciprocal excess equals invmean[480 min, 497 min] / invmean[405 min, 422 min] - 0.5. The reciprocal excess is 0.69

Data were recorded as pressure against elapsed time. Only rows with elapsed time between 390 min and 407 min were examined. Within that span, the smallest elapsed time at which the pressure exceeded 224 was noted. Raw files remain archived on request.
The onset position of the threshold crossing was 391.0 min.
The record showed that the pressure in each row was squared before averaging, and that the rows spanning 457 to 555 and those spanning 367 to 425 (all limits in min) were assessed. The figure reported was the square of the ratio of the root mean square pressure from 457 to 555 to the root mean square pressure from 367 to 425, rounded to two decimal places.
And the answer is 0.76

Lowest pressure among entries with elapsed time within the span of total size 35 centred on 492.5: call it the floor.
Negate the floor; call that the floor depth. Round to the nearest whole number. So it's -165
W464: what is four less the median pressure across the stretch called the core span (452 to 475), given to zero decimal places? -220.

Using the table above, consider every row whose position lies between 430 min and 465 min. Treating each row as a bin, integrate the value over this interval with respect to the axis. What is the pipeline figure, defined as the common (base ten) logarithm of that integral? 3.903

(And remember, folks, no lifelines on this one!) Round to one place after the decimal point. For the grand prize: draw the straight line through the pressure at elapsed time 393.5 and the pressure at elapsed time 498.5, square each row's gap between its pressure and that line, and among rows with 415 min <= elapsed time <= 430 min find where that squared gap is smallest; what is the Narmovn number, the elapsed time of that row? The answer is 423.5 min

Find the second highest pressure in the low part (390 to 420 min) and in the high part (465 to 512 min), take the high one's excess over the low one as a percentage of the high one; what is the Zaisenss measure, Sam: -15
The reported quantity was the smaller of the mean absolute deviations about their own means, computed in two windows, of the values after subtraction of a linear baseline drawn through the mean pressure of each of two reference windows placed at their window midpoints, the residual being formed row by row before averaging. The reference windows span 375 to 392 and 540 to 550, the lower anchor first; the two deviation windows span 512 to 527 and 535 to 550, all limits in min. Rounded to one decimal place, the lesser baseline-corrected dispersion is 3.0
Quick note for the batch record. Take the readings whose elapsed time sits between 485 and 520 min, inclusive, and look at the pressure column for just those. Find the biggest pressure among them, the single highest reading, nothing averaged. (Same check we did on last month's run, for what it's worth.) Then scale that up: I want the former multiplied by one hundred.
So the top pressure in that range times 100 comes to 23020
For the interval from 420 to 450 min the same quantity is 24340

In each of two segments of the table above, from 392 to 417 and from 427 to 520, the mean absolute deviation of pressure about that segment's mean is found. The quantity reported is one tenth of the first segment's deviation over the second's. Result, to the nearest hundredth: 0.11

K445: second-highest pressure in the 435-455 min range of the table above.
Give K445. 241.4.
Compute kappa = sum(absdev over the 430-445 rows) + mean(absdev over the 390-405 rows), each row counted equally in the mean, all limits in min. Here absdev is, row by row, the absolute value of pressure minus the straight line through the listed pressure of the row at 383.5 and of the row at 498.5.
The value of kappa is 184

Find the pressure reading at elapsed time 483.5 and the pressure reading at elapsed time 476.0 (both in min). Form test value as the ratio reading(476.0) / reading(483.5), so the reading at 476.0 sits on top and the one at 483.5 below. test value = 1.07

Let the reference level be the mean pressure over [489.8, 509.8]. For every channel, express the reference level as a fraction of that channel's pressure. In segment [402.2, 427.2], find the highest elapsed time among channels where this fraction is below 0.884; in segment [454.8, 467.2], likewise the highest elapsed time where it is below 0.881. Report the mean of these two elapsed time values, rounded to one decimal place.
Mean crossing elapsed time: 438.5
